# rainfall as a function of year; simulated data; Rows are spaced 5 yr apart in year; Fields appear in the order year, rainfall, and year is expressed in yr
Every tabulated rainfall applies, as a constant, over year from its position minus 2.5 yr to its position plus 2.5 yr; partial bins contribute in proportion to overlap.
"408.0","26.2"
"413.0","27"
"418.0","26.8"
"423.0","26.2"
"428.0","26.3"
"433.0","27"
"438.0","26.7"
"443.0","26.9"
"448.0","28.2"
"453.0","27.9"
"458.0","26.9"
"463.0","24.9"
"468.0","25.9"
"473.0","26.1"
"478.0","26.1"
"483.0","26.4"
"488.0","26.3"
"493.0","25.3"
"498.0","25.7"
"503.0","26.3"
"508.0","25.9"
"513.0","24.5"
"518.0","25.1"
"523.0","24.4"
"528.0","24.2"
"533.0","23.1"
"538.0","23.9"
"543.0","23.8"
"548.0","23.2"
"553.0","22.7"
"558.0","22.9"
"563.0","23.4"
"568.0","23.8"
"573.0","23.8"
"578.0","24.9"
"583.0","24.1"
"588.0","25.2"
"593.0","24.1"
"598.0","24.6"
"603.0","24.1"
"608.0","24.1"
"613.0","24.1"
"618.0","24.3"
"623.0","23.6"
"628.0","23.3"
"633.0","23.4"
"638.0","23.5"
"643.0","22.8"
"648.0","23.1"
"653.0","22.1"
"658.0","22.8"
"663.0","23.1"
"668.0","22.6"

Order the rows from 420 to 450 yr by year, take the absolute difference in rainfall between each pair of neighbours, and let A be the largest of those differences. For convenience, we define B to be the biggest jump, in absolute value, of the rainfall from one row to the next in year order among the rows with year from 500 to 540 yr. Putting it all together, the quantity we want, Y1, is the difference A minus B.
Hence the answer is -0.10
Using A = 1.30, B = 1.4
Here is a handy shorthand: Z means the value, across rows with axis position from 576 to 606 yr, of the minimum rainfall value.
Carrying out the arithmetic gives 24.1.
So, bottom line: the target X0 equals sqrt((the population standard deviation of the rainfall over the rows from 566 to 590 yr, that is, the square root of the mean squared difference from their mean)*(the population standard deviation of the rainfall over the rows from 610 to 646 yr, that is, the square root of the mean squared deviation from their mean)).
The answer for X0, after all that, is 0.52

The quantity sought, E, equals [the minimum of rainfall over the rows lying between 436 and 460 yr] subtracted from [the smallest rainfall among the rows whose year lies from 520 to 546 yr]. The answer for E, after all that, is -4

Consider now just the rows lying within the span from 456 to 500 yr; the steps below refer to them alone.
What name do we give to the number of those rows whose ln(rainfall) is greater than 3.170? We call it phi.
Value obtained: 9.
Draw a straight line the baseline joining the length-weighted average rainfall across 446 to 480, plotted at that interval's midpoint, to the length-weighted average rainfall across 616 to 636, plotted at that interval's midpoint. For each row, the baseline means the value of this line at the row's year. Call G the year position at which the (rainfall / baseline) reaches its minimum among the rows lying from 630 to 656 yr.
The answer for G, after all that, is 653.0 yr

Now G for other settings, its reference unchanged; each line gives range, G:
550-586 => 553.0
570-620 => 573.0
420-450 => 423.0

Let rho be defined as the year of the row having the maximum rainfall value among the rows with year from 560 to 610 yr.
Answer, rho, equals 588.0 yr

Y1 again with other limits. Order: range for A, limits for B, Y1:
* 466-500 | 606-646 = 0.30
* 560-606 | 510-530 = 0.40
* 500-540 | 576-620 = 0.30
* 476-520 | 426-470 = -0.60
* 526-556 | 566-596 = 0.00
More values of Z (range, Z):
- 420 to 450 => 26.2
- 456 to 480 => 24.9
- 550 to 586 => 22.7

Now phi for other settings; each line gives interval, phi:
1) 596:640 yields 5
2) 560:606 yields 6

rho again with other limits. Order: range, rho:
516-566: 518.0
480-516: 483.0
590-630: 598.0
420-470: 448.0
